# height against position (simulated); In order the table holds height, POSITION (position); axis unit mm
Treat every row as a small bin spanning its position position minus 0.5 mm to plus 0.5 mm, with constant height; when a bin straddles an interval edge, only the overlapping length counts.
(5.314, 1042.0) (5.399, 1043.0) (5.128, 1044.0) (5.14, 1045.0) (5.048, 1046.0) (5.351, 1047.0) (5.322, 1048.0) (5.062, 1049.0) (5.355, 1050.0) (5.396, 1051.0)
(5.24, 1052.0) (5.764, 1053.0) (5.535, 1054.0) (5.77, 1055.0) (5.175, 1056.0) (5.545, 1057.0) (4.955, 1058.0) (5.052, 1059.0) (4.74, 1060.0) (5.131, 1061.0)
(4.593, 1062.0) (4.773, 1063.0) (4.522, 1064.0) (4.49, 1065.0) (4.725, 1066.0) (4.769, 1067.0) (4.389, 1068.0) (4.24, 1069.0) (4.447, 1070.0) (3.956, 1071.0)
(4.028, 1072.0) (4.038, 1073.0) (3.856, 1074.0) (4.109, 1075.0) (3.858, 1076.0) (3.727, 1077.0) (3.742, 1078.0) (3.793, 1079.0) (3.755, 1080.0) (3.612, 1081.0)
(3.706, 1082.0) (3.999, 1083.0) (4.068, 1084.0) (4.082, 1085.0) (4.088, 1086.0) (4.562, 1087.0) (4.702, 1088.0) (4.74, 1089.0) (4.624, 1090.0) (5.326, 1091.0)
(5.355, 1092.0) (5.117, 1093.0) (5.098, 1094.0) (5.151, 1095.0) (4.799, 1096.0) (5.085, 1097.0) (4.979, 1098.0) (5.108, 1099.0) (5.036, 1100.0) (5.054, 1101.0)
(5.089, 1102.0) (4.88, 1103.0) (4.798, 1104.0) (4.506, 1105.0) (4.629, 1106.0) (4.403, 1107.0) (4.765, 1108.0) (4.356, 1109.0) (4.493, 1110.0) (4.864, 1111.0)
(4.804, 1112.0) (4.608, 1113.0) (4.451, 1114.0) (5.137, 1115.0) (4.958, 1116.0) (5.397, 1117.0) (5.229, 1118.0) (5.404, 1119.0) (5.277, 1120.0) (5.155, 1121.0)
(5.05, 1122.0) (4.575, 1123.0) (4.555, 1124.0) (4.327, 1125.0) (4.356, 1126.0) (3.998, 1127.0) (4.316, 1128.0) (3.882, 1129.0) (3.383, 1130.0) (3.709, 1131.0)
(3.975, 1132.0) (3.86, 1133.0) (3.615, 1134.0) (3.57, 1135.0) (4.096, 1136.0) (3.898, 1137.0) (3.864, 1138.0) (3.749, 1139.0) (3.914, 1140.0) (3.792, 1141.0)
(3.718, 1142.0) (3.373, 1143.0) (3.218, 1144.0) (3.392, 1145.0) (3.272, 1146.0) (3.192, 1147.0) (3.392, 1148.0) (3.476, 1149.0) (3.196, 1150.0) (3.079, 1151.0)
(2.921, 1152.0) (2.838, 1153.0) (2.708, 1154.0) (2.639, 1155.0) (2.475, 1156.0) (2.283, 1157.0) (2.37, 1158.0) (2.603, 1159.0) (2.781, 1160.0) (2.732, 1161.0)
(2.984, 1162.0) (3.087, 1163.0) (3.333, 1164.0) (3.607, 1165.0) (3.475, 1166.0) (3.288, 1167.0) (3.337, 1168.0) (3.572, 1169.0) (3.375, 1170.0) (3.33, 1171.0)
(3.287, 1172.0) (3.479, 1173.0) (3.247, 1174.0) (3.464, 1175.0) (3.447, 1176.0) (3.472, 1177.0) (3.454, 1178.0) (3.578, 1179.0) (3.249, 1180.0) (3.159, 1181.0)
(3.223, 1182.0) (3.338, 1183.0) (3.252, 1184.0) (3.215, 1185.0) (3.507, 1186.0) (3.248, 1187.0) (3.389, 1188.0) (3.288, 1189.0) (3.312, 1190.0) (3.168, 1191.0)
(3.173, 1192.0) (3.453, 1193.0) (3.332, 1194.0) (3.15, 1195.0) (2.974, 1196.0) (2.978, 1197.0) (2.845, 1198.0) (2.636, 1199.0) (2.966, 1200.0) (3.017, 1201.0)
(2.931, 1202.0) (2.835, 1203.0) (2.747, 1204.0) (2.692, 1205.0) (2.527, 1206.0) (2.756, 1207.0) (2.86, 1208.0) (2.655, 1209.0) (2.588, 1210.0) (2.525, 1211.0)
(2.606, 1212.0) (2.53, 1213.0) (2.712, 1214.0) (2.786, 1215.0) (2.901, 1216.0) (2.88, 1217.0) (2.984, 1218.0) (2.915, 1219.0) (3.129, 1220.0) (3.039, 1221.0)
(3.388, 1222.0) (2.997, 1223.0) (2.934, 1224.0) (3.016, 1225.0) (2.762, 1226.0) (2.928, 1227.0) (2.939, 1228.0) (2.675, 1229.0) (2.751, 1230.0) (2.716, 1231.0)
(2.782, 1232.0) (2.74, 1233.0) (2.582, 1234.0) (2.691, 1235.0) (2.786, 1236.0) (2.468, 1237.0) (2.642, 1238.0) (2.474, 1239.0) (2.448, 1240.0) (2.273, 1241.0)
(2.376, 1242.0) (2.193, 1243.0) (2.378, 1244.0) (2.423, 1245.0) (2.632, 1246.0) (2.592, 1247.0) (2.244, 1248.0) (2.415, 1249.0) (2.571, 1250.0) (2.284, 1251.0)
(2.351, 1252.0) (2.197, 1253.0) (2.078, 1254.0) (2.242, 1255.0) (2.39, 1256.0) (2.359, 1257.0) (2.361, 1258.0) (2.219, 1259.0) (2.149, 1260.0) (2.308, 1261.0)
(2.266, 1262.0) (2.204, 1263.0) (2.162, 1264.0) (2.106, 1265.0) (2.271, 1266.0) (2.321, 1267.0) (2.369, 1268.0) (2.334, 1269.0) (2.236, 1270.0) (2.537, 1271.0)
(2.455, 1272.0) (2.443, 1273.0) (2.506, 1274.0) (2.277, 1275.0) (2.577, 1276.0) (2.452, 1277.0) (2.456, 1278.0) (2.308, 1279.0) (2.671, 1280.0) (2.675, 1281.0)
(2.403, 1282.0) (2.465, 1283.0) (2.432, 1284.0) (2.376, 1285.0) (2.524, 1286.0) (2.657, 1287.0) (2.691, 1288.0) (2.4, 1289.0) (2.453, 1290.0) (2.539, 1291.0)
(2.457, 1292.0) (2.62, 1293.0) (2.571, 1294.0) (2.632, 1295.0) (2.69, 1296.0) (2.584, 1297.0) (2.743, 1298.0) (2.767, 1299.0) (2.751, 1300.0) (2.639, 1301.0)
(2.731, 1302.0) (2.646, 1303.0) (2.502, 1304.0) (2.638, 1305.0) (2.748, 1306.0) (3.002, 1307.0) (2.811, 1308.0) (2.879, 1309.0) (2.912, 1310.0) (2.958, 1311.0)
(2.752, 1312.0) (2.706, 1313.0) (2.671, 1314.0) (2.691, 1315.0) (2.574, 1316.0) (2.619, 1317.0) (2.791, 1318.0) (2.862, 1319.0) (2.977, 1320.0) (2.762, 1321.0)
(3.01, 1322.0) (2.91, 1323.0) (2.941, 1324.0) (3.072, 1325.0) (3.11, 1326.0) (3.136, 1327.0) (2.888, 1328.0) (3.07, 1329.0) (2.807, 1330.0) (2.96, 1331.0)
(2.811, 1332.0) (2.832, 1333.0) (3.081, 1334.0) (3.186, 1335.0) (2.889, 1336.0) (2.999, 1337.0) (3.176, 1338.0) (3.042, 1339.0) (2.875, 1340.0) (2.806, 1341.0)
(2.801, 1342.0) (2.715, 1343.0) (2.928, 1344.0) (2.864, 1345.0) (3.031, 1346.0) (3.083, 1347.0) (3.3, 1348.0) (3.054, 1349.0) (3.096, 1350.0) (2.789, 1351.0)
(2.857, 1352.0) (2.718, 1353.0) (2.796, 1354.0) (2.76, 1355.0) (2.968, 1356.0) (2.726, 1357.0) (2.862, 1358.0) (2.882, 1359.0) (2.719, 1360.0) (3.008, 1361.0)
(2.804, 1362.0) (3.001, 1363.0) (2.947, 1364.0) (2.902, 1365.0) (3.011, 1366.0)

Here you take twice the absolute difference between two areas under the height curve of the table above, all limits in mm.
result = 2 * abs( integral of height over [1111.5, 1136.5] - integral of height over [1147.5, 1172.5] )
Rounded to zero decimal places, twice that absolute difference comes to 71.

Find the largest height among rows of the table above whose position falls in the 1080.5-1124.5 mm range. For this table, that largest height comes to 5.404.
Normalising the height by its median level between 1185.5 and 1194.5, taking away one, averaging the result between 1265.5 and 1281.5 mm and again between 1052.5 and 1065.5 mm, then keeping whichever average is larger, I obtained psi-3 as 0.53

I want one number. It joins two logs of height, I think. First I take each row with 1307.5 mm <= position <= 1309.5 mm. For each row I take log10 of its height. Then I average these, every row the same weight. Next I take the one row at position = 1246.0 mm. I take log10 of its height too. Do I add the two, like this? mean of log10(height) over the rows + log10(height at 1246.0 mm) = 0.87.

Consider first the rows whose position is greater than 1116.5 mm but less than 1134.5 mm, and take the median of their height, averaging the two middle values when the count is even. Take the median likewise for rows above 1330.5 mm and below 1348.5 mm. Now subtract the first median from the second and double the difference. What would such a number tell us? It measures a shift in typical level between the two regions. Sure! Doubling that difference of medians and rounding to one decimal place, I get -2.8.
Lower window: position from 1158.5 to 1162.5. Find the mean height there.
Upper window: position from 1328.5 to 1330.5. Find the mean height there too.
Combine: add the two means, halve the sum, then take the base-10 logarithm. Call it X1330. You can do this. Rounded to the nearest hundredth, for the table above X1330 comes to 0.46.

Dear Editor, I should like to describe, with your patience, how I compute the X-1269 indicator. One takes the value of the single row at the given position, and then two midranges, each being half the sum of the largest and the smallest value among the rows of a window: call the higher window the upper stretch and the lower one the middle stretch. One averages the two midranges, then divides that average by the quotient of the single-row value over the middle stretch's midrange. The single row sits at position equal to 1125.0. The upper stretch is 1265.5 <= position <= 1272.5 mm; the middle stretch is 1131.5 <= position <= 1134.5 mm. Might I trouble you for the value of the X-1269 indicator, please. 2.7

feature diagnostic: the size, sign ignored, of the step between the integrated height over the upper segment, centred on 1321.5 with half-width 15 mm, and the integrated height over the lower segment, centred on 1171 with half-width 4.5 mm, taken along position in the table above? 56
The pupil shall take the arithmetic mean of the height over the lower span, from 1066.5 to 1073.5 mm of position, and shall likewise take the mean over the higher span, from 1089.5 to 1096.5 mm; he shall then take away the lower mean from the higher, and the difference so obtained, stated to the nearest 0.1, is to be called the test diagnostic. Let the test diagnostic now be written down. 0.8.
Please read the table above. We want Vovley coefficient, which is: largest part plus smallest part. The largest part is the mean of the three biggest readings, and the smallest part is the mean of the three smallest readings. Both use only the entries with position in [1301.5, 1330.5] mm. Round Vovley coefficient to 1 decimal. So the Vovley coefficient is 5.7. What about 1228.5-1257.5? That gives 4.9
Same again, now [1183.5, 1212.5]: 6.0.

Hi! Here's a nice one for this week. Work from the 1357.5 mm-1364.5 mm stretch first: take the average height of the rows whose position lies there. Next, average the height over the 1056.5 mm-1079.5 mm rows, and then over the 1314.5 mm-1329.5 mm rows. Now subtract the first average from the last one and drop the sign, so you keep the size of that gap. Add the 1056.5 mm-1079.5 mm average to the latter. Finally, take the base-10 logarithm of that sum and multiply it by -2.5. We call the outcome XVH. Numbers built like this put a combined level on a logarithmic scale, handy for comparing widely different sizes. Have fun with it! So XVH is -1.61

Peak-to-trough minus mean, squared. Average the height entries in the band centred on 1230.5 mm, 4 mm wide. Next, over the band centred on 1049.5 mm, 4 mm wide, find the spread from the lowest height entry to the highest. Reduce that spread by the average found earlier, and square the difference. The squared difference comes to 5.75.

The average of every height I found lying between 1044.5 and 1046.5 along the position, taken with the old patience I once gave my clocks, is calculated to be 5.1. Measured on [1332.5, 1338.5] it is 3.0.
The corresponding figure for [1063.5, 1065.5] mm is 4.5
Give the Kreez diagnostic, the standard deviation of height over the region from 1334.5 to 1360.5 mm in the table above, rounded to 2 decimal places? 0.16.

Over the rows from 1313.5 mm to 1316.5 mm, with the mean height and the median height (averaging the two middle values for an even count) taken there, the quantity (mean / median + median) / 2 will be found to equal 1.8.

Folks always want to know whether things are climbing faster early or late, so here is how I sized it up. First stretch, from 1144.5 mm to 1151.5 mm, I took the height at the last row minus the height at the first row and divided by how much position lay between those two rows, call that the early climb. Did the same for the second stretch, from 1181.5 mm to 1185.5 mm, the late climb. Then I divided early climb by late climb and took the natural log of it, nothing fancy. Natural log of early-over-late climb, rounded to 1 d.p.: 3.0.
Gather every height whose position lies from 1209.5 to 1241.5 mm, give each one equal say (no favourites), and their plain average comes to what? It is 2.77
